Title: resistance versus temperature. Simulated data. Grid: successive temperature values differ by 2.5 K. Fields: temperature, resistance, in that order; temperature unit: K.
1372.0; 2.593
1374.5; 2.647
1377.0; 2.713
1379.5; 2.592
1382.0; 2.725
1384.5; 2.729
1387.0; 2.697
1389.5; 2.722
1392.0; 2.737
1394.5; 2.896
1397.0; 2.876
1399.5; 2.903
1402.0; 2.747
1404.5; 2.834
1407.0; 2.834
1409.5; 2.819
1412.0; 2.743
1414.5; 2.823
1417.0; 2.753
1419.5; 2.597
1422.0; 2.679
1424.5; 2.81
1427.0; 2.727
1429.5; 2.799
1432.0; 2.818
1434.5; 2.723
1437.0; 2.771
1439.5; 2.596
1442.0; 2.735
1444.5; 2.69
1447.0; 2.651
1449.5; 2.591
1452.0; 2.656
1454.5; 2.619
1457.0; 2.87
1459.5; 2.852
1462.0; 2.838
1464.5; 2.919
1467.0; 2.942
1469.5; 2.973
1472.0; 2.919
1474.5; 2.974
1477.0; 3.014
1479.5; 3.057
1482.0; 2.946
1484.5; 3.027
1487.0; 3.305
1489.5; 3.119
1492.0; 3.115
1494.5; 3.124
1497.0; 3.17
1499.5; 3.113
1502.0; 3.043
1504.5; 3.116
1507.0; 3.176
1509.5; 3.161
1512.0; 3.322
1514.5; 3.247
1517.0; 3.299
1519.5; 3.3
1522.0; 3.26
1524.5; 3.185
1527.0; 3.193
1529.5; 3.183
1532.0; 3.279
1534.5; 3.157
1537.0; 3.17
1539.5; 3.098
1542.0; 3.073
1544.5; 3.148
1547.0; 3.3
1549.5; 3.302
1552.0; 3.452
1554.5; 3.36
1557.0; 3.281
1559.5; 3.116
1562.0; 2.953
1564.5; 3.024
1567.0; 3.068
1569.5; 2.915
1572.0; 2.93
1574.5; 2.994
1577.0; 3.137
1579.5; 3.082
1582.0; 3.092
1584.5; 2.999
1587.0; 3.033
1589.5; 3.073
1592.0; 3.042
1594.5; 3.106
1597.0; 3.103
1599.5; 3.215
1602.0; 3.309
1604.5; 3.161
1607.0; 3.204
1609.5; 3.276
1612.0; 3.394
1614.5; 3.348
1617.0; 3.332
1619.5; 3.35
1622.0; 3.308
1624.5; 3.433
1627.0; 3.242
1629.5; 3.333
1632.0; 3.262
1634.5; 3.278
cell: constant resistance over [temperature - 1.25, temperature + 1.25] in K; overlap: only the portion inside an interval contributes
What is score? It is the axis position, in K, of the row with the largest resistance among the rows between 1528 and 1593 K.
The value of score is 1552.0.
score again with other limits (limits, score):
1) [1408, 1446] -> 1414.5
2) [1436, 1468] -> 1467.0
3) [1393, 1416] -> 1399.5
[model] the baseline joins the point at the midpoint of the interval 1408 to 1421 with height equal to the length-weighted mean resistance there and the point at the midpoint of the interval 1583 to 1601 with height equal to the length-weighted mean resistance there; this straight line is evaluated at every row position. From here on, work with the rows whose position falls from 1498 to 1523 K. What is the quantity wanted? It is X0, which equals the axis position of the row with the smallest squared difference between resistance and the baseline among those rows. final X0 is 1502.0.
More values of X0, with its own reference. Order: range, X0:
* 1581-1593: 1589.5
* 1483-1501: 1484.5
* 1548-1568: 1564.5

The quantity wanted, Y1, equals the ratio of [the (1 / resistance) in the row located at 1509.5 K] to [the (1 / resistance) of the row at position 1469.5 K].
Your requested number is 0.94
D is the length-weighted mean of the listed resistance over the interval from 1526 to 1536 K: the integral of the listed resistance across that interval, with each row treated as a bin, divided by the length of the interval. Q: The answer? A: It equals 3.20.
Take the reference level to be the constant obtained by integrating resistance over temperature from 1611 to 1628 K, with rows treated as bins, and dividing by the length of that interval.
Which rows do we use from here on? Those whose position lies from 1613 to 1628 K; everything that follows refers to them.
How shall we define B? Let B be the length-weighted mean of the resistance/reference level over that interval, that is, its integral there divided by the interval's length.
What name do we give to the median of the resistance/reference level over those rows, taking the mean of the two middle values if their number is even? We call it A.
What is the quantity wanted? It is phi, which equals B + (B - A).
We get 1.00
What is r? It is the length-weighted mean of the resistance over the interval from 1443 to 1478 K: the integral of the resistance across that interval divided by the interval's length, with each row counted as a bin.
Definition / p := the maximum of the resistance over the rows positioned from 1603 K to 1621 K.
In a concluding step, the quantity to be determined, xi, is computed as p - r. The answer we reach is 0.57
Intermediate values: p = 3.394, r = 2.82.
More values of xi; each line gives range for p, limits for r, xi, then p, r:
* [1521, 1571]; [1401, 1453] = 0.72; 3.452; 2.73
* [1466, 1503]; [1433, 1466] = 0.57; 3.305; 2.73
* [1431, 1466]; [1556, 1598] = -0.14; 2.919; 3.05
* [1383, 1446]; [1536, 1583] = -0.23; 2.903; 3.13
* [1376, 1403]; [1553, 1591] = -0.17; 2.903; 3.07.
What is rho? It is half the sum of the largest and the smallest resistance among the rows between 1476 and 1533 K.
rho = 3.13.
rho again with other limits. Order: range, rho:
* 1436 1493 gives 2.95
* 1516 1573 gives 3.18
